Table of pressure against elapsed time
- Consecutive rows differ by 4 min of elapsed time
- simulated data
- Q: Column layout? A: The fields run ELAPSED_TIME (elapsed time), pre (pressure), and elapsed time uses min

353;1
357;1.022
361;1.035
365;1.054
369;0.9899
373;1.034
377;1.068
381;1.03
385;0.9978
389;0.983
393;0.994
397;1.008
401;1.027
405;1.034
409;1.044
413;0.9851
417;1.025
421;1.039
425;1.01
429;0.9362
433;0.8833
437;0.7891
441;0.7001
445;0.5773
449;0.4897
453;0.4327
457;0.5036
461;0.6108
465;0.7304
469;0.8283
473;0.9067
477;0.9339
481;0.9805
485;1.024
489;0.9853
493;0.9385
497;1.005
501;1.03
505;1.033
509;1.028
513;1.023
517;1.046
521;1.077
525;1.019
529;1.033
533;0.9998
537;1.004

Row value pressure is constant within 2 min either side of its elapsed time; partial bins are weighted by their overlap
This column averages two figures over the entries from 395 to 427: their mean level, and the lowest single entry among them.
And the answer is 1.00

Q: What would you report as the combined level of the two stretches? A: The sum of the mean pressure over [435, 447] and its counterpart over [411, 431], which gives 1.69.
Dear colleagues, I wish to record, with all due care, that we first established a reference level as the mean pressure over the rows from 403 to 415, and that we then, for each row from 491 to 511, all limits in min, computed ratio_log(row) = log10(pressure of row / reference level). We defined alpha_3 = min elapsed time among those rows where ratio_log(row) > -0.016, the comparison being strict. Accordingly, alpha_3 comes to 497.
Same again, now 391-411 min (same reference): 393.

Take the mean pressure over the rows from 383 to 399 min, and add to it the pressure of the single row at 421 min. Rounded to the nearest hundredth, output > 2.03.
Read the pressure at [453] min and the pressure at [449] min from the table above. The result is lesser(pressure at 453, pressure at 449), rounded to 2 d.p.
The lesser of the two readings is 0.43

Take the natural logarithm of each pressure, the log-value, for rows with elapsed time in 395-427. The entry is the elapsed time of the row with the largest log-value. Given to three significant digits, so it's 409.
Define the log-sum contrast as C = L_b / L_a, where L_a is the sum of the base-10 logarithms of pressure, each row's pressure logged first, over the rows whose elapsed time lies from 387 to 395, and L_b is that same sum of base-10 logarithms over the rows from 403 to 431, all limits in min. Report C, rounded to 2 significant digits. -3.0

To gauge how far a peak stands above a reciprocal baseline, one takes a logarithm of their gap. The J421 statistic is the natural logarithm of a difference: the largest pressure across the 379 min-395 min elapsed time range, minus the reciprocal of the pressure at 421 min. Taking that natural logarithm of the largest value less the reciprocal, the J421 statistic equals -2.70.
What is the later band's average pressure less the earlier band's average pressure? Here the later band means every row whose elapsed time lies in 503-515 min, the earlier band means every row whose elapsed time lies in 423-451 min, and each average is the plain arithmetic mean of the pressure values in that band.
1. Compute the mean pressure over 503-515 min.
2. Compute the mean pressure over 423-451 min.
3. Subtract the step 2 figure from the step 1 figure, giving 0.3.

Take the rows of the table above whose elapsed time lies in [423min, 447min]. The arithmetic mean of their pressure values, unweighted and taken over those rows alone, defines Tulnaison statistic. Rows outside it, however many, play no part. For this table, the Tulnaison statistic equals 0.82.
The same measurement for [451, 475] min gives 0.67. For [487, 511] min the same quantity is 1.00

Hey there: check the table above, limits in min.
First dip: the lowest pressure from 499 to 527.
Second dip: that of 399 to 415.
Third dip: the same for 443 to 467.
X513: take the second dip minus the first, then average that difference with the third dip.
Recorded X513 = 0.20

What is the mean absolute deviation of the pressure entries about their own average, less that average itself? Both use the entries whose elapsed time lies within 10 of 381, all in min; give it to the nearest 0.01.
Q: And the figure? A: -1.00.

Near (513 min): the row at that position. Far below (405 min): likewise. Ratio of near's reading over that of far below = 0.99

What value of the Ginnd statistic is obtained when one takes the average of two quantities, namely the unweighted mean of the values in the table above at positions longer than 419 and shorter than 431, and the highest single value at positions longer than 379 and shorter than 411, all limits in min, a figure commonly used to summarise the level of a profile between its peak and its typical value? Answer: 1.02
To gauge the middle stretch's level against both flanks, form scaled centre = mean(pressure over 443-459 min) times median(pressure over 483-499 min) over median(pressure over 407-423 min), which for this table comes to 0.48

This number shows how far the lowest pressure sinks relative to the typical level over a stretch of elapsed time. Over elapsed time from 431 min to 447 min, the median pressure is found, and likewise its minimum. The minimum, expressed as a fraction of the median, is 0.78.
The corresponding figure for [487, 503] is 0.94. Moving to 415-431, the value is 0.92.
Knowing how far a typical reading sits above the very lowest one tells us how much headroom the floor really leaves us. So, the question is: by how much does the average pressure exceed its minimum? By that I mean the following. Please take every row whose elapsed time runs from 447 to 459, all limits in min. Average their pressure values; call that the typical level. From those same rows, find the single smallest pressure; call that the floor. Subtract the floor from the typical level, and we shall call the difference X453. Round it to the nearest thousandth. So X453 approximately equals 0.043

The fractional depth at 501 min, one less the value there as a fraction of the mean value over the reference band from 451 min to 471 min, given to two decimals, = -0.66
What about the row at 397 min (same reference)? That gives -0.62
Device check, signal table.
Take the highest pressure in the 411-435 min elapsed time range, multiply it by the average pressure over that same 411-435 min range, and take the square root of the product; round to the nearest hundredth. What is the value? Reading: 1.01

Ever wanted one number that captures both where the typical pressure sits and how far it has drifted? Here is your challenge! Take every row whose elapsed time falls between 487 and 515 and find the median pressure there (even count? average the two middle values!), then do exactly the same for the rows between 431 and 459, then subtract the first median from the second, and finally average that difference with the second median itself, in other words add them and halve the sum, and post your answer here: 0.1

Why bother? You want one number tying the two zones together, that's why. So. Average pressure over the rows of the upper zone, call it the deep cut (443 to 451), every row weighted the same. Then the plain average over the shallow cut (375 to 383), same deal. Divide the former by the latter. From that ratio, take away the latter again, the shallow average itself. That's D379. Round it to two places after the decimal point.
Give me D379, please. -0.54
